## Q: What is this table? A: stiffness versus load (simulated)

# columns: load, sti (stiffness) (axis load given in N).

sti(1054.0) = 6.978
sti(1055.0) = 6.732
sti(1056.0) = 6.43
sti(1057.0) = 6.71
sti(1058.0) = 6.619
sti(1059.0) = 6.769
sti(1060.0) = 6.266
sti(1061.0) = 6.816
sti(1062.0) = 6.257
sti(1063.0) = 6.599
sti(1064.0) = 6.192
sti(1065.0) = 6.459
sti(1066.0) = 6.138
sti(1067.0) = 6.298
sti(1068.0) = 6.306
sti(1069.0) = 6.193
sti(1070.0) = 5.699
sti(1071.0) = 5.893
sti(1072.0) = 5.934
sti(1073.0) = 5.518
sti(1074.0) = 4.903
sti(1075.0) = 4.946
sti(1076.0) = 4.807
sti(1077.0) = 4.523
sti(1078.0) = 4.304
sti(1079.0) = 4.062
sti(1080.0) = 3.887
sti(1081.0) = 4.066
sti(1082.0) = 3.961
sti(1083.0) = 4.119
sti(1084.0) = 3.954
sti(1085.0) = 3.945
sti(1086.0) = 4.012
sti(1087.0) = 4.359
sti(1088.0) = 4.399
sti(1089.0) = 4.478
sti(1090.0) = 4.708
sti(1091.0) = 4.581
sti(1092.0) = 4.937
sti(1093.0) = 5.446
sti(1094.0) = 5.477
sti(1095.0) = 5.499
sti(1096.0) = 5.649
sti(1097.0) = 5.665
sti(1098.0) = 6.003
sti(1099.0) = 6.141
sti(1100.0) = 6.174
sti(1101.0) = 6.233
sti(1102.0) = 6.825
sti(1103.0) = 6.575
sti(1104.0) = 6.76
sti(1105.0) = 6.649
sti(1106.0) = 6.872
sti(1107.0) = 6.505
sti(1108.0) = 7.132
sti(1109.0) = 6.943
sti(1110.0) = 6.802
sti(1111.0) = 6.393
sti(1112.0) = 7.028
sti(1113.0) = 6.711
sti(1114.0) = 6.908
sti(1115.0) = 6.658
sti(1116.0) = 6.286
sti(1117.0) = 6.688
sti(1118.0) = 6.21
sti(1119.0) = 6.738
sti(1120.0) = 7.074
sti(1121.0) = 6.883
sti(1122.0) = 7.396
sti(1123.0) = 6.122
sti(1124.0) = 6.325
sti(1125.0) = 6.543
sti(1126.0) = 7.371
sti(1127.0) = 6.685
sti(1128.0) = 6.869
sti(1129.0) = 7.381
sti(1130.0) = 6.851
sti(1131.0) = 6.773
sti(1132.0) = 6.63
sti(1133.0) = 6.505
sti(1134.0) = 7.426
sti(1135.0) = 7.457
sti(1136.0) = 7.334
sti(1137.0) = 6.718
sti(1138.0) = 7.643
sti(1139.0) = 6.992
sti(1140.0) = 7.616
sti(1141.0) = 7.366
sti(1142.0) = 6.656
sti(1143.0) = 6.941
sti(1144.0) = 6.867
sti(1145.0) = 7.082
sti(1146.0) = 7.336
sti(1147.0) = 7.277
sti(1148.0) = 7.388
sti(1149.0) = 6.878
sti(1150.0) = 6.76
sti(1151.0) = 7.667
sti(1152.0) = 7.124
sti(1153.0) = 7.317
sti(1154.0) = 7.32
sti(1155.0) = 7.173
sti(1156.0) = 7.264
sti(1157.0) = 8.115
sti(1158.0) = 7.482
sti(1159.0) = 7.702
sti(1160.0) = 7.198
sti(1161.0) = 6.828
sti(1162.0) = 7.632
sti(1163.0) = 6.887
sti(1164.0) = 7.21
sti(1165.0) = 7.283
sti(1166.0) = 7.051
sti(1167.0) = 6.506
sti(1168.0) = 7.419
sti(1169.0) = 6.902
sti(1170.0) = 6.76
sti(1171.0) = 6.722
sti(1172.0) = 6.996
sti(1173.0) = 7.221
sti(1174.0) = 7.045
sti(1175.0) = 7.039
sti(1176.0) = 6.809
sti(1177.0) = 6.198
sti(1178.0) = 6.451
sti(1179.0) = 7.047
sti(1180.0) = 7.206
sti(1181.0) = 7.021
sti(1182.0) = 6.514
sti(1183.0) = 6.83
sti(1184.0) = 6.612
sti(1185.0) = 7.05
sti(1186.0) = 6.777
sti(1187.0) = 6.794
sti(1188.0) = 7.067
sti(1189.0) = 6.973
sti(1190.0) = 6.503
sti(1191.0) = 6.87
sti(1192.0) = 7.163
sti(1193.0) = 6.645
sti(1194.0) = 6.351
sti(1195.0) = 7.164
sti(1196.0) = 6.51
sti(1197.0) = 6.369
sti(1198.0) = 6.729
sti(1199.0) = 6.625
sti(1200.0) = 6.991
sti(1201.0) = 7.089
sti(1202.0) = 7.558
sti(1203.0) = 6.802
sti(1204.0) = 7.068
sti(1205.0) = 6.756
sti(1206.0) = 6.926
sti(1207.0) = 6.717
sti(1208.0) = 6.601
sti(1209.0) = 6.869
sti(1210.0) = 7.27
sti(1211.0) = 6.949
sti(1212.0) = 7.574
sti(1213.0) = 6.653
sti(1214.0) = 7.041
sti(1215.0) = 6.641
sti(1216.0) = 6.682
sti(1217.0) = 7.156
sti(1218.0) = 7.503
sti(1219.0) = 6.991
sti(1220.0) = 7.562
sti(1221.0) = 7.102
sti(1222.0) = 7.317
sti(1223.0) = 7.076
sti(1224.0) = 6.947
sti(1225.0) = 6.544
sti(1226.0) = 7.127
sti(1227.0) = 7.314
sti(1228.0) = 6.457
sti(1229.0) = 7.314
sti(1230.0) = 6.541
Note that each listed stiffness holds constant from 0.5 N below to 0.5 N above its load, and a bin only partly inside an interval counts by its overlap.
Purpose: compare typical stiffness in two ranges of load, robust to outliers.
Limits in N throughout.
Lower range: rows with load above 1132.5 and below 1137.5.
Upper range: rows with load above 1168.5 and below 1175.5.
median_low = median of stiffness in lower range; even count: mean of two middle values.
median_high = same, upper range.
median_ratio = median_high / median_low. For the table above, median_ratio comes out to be 0.95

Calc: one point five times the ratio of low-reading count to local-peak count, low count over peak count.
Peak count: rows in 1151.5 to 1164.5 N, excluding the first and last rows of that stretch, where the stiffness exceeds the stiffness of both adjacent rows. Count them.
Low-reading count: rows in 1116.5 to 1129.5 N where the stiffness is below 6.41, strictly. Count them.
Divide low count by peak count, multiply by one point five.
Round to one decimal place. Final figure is 1.1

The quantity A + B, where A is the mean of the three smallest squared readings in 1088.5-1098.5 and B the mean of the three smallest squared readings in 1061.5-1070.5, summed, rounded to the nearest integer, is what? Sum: 57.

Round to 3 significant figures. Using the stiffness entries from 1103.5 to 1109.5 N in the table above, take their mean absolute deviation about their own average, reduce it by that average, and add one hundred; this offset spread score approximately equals 93.4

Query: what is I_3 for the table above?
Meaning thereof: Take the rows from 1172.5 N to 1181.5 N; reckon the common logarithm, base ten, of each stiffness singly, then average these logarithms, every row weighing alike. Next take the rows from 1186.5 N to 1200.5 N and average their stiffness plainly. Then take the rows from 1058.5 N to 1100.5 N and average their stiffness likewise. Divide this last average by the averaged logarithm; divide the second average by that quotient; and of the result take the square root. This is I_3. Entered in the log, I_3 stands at 1.04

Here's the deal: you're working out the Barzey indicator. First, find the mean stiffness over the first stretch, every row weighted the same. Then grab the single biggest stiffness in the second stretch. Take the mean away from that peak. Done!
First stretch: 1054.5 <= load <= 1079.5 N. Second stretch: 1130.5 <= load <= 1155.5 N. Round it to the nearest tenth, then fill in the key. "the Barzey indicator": 1.8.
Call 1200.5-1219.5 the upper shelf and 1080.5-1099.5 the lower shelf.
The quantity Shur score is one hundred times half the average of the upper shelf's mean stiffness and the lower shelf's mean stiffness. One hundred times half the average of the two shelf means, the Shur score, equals 295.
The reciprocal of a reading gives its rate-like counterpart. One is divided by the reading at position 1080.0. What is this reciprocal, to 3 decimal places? 0.257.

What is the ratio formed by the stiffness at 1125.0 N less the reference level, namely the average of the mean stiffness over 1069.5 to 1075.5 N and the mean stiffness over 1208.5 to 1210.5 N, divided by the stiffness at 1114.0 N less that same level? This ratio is 0.4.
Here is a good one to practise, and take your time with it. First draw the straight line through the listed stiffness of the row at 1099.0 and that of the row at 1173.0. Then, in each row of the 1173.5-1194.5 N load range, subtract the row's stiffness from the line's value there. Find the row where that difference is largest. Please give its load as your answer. 1194.0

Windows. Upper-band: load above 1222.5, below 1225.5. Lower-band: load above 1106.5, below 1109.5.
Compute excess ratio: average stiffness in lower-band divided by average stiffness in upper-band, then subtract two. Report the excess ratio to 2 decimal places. -1.00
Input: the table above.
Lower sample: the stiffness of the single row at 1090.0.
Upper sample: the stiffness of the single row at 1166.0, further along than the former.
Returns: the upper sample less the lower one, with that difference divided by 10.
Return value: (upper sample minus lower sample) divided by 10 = 0.2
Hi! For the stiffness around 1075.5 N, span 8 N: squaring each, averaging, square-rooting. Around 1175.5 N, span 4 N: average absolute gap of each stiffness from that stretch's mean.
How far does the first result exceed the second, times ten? 46.2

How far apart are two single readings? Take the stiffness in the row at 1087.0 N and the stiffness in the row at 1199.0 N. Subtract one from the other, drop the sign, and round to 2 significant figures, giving 2.3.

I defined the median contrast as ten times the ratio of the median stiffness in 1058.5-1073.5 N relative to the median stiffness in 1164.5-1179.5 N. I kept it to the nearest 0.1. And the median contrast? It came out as 8.9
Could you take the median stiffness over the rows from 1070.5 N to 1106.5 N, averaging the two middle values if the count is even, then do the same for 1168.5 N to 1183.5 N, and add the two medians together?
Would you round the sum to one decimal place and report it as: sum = 11.8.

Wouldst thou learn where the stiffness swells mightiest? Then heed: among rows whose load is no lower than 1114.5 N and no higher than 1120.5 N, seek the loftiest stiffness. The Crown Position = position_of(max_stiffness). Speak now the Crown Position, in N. 1120.0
